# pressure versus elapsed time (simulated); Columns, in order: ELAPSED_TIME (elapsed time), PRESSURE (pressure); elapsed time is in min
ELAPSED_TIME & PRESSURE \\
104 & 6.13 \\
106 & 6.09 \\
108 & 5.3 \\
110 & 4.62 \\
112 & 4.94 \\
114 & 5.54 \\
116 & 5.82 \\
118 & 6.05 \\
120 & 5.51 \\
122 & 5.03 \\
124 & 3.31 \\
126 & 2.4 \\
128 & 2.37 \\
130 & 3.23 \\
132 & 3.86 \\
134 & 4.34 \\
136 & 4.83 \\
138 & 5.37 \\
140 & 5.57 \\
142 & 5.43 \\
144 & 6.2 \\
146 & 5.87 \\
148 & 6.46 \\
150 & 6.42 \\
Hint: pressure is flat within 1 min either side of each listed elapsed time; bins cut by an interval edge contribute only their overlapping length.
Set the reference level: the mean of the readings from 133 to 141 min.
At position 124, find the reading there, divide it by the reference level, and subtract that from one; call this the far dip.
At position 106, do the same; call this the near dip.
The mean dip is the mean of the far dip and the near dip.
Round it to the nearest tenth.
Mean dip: 0.1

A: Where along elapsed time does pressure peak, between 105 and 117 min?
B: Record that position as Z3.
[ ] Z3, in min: 106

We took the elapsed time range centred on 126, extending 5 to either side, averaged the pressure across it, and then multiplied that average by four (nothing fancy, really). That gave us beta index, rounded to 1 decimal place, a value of 13.1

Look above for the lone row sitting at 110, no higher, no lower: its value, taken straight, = 4.62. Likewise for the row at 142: 5.43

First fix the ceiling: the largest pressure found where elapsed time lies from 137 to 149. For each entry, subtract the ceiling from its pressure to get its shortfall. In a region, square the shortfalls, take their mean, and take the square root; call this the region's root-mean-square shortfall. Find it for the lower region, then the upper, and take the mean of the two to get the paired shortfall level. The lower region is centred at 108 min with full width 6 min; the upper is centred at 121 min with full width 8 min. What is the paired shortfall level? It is 1.5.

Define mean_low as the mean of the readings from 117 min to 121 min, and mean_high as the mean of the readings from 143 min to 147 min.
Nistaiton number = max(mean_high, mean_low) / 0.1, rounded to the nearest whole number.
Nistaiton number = 60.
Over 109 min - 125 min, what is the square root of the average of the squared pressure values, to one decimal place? 5.2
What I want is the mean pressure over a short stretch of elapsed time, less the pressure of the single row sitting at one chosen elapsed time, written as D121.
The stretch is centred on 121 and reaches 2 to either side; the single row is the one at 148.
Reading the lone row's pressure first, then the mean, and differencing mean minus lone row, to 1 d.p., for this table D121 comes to -1.2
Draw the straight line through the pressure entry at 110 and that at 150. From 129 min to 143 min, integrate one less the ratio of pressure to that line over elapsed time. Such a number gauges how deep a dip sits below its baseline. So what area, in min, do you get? 2.8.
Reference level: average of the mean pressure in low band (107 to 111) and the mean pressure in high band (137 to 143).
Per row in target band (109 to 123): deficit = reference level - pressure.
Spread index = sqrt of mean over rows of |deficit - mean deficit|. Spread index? 0.65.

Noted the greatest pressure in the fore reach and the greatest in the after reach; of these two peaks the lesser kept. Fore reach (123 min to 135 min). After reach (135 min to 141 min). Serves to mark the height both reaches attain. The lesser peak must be 4.3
